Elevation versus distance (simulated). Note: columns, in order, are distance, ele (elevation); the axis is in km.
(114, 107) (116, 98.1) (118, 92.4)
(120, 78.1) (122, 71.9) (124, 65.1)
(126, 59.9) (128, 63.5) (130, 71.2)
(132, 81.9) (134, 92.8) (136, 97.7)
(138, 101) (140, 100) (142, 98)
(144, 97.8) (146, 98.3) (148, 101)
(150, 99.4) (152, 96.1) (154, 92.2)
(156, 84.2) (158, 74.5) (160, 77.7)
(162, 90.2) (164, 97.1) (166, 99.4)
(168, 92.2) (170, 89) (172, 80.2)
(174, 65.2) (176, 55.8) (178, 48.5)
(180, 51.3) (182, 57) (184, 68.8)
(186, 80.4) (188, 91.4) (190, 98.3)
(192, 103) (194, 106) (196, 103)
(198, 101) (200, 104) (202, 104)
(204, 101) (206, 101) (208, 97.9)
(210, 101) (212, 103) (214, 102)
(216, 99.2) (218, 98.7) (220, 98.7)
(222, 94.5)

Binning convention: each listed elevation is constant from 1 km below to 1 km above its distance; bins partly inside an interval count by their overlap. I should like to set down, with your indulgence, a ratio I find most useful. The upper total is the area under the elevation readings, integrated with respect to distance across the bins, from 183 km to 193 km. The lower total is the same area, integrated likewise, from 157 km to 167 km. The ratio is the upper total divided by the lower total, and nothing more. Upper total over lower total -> 1.01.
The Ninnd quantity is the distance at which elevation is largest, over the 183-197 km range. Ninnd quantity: 194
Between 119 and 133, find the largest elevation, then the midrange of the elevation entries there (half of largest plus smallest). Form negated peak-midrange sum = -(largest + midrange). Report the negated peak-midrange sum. -153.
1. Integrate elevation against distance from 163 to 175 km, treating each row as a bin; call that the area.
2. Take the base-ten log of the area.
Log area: 3.0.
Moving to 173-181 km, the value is 2.6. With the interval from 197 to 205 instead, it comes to 2.9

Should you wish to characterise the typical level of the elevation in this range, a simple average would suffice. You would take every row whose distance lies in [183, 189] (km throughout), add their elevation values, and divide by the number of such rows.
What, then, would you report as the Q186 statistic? 80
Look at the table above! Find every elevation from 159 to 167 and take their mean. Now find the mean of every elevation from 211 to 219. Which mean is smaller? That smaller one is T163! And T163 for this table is 91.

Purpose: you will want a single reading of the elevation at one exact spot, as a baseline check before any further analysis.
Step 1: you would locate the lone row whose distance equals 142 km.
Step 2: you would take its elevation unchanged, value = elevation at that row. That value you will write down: 98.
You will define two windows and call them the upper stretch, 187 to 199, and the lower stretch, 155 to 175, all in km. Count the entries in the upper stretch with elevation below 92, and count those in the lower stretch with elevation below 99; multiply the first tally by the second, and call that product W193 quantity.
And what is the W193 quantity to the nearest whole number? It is 9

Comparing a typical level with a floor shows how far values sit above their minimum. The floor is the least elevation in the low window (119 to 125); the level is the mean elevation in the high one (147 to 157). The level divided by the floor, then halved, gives 0.73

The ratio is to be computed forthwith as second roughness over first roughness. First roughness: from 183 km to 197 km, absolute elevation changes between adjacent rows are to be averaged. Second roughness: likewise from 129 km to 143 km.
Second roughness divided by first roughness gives 0.8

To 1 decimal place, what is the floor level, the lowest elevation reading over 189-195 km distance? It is 98.3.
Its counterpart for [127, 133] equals 63.5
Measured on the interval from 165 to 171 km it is 89.0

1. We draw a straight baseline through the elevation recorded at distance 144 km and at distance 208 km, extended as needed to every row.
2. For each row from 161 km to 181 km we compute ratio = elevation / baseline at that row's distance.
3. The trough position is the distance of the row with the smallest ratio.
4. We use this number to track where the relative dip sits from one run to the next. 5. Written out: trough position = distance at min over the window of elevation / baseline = 178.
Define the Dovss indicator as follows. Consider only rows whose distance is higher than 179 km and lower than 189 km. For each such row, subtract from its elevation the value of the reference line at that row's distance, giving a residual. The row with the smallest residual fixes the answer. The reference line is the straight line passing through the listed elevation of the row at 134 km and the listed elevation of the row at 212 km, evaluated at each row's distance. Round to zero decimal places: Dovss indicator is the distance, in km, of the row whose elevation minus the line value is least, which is 180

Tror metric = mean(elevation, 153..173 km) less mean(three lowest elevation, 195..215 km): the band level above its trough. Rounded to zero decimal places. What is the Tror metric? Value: -12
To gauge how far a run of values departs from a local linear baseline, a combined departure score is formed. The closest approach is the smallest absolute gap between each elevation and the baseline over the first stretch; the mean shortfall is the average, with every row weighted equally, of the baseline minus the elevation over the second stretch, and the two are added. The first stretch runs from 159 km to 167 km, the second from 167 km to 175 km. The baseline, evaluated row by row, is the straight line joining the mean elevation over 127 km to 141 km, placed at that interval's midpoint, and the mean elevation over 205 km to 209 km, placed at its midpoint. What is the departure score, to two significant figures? 13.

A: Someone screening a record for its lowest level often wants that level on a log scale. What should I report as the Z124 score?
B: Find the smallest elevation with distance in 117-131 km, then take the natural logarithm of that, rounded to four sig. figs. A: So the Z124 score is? 4.093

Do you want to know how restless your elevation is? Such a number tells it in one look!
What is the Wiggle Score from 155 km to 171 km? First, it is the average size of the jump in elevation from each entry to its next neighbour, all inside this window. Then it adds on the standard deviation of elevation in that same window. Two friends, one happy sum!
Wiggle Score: 15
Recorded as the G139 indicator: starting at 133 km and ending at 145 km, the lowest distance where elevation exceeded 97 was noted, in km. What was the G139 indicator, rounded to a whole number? 136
